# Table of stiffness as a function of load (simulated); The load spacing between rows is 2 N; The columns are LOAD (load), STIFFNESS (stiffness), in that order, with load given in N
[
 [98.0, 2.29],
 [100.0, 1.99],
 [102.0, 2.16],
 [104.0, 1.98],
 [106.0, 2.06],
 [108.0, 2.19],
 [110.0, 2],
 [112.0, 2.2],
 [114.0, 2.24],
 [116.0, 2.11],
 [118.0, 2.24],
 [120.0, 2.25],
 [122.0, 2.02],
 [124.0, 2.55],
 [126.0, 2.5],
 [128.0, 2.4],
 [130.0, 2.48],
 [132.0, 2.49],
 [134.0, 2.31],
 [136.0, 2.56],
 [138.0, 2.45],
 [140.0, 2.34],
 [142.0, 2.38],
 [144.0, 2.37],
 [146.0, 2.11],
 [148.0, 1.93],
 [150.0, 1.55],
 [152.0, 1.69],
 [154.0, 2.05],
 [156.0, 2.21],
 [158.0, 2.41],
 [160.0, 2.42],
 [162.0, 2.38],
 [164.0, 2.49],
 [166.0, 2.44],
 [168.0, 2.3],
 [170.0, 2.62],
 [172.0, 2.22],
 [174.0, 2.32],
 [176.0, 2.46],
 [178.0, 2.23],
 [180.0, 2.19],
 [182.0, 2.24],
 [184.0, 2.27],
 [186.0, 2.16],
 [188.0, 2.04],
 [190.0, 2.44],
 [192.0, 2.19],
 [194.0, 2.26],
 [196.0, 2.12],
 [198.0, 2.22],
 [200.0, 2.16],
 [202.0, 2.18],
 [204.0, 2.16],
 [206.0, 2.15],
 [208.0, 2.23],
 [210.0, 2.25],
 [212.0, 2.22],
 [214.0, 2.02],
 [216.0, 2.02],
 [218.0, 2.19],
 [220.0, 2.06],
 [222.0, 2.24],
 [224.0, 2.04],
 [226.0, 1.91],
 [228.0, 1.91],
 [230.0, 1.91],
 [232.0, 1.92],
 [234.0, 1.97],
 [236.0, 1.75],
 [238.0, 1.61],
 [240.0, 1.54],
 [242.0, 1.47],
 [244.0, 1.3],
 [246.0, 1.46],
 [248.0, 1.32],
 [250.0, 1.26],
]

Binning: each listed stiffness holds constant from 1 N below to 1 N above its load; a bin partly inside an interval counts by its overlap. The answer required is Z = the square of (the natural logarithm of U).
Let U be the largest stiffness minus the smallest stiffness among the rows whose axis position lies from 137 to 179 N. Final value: 0.00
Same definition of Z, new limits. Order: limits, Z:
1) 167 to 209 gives 0.30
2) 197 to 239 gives 0.20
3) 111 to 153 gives 0.00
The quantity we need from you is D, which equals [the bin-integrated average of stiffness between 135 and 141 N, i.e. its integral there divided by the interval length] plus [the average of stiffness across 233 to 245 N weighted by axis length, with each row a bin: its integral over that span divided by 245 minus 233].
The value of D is 4.1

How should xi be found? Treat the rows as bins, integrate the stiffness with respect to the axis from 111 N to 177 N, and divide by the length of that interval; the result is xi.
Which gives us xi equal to 2.29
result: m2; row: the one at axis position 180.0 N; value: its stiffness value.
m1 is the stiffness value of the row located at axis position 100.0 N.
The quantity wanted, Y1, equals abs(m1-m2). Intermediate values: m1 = 1.99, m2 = 2.19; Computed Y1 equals 0.20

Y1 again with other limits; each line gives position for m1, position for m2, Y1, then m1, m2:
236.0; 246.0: 0.29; 1.75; 1.46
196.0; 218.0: 0.07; 2.12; 2.19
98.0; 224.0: 0.25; 2.29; 2.04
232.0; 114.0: 0.32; 1.92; 2.24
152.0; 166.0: 0.75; 1.69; 2.44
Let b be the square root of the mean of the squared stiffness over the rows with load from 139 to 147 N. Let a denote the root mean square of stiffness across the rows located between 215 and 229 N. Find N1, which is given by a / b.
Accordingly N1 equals 0.9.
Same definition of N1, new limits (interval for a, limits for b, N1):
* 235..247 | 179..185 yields 0.7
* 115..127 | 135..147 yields 1.0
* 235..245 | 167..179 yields 0.7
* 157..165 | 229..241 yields 1.4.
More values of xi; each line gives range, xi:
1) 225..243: 1.78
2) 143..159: 2.04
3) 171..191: 2.26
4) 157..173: 2.41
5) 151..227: 2.22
